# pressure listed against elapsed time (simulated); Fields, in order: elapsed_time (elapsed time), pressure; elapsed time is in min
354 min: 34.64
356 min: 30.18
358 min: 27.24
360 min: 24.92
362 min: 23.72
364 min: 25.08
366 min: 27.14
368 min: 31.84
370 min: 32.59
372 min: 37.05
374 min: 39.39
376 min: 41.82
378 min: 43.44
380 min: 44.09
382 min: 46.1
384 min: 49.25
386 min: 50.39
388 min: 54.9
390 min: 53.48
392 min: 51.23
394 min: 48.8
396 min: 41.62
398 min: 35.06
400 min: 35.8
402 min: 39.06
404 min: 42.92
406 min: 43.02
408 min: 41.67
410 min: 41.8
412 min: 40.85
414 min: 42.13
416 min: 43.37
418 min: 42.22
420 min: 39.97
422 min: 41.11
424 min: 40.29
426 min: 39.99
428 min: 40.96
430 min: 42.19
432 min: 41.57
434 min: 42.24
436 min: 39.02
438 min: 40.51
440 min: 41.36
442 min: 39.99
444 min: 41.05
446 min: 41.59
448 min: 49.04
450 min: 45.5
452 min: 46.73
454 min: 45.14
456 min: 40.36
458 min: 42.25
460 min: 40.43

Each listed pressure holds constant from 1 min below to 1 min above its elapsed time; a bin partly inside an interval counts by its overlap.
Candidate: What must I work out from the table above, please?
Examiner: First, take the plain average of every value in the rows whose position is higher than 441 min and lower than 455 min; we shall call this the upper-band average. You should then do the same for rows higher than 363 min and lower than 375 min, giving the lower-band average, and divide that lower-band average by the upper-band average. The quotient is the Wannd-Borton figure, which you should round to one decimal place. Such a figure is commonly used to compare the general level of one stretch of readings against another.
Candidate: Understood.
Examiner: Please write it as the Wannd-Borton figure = 0.7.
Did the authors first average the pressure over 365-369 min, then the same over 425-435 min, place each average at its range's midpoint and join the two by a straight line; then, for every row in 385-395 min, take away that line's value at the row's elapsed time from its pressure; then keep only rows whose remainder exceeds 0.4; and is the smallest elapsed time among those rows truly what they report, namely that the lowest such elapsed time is 386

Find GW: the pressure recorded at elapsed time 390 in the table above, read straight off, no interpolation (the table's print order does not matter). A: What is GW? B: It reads 53.48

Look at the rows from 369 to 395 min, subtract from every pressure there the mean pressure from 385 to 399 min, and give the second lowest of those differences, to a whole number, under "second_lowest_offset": -11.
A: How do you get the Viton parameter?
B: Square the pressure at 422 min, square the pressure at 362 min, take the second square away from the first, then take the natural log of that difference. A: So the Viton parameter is 7.0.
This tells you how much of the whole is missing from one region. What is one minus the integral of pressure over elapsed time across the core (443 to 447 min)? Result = -164.3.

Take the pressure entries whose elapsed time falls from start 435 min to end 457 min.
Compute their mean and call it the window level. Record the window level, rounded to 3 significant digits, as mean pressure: 42.8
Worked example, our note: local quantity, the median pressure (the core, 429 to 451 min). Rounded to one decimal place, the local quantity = 41.6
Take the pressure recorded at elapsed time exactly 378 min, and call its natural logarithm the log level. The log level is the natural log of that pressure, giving 3.77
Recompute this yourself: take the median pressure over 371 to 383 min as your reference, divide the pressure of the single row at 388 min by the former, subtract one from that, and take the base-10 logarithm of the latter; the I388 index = -0.54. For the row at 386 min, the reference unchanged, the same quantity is -0.74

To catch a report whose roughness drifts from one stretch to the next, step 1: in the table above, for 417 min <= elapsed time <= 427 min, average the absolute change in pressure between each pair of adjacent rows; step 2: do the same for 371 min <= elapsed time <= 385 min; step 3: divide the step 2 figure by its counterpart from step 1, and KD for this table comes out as 1.8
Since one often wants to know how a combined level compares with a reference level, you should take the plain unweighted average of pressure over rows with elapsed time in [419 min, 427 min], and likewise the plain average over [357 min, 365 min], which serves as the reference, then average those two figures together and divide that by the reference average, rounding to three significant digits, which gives 1.30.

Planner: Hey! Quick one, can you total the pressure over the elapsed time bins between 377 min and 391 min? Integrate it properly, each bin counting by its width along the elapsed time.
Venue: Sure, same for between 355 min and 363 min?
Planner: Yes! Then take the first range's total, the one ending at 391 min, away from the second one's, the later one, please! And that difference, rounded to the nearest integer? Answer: -471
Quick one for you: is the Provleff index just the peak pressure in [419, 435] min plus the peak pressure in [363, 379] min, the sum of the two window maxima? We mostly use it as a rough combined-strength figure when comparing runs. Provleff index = 85.7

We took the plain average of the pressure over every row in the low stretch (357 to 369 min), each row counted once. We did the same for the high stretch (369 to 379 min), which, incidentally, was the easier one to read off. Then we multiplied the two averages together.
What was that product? 1036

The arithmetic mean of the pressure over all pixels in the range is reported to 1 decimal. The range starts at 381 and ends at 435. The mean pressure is 43.4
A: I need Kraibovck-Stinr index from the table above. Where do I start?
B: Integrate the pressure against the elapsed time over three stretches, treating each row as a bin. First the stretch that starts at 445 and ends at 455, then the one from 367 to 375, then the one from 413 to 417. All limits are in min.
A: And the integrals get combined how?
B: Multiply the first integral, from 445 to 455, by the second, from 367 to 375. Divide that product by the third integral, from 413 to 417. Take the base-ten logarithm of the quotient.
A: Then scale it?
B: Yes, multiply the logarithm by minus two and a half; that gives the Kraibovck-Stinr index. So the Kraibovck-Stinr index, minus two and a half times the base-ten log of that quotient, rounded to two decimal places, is -7.19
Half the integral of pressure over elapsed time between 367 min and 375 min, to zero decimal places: 141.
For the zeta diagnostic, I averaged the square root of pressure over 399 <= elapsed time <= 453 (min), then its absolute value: 6.5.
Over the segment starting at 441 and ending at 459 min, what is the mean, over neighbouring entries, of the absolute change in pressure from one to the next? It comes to 2.8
